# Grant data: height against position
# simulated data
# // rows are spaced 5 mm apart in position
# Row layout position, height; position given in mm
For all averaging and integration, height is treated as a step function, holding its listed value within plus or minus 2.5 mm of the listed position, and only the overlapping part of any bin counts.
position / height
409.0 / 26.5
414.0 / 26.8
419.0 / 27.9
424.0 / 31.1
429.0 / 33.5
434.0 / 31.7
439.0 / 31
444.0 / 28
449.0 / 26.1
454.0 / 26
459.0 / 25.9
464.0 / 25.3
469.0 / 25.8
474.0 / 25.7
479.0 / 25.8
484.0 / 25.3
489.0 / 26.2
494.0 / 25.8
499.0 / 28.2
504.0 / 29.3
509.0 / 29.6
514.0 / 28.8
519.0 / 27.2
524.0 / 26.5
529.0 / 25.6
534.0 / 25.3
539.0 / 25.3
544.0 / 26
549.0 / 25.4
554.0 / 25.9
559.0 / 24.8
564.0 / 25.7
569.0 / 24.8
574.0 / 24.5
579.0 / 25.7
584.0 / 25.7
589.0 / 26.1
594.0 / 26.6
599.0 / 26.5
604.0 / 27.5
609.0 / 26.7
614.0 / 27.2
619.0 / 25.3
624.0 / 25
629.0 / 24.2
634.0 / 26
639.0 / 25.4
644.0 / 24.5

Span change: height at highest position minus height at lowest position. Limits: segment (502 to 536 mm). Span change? -4.0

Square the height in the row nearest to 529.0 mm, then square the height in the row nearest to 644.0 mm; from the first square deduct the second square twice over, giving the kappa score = -545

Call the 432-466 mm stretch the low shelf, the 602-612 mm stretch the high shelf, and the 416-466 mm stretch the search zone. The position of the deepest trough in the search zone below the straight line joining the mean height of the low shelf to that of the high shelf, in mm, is 464.0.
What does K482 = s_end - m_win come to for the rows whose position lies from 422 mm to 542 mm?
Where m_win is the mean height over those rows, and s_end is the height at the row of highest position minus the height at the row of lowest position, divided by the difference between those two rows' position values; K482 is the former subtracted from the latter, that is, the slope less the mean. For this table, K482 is -27.5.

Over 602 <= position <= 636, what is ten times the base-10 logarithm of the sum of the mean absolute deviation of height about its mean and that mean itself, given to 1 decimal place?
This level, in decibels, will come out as 14.3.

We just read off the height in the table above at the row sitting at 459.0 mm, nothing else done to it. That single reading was 25.9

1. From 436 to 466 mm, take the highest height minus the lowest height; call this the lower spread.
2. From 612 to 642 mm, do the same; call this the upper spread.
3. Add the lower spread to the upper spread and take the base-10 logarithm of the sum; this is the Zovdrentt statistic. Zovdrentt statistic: 0.94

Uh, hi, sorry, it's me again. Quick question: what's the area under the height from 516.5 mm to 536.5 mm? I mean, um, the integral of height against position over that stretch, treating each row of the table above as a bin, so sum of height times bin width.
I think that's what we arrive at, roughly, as 523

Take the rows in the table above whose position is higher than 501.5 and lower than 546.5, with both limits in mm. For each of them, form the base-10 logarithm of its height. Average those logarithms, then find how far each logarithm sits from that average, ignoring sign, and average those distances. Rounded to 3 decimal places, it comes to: 0.023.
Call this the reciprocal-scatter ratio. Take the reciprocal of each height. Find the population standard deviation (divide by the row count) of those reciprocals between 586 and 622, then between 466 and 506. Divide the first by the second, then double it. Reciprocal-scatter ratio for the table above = 1.06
